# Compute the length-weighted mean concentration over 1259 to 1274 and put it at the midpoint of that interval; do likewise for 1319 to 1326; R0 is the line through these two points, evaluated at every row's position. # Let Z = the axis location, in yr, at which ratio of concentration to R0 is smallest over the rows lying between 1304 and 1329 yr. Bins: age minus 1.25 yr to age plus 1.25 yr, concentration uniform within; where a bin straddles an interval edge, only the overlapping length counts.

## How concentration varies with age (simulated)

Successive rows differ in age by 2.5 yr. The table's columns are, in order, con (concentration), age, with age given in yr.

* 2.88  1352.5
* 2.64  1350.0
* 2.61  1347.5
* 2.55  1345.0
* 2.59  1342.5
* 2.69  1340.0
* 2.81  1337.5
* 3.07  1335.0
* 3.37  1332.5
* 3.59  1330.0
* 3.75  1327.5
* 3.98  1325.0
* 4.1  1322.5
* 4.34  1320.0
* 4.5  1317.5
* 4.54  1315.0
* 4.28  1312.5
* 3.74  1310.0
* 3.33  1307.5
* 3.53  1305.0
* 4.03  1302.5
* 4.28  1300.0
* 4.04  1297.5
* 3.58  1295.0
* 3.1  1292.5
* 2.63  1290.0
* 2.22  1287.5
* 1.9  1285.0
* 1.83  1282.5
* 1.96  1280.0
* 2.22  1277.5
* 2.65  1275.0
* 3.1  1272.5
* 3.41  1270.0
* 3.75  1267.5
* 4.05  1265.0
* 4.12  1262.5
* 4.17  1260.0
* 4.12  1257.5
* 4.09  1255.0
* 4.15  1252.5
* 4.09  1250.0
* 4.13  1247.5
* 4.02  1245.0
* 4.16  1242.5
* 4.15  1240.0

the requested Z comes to 1307.5 yr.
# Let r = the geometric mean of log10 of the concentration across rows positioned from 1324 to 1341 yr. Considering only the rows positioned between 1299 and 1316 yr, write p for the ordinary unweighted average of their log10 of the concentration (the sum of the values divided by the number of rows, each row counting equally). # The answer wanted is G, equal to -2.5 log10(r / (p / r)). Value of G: 0.9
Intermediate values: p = 0.60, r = 0.51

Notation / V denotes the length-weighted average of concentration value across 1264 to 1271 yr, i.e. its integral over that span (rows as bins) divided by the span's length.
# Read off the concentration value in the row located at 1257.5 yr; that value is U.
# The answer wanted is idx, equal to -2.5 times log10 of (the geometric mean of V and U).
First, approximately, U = 4.12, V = 3.7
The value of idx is -1.48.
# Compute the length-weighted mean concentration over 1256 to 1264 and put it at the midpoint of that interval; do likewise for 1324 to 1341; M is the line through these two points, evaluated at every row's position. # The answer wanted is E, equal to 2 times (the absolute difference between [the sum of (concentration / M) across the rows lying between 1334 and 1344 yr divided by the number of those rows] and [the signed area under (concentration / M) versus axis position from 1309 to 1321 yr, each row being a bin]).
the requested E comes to 28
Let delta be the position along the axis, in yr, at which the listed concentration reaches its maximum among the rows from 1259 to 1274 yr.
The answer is 1260.0 yr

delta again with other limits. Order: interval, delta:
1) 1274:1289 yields 1275.0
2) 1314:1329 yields 1315.0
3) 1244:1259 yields 1252.5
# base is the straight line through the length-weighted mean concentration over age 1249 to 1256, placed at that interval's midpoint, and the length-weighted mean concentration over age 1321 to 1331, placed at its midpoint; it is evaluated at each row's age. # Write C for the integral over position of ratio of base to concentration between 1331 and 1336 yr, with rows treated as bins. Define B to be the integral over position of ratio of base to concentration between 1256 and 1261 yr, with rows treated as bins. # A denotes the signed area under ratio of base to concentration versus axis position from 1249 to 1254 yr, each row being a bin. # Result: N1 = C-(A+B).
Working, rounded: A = 5.0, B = 4.9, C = 5.9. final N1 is -4.0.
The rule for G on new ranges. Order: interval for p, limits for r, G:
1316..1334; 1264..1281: 1.2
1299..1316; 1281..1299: 1.4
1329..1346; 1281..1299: 1.1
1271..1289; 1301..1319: 0.0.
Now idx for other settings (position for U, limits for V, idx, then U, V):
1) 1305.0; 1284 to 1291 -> -1.12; 3.53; 2.2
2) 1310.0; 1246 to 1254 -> -1.48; 3.74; 4.1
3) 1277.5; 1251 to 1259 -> -1.20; 2.22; 4.1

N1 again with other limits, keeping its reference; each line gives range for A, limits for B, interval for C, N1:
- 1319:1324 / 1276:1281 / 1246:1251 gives -9.1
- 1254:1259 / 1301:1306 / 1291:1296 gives -4.1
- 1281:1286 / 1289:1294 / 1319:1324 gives -13.0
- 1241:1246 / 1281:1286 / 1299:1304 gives -11.0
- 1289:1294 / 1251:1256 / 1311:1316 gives -7.4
